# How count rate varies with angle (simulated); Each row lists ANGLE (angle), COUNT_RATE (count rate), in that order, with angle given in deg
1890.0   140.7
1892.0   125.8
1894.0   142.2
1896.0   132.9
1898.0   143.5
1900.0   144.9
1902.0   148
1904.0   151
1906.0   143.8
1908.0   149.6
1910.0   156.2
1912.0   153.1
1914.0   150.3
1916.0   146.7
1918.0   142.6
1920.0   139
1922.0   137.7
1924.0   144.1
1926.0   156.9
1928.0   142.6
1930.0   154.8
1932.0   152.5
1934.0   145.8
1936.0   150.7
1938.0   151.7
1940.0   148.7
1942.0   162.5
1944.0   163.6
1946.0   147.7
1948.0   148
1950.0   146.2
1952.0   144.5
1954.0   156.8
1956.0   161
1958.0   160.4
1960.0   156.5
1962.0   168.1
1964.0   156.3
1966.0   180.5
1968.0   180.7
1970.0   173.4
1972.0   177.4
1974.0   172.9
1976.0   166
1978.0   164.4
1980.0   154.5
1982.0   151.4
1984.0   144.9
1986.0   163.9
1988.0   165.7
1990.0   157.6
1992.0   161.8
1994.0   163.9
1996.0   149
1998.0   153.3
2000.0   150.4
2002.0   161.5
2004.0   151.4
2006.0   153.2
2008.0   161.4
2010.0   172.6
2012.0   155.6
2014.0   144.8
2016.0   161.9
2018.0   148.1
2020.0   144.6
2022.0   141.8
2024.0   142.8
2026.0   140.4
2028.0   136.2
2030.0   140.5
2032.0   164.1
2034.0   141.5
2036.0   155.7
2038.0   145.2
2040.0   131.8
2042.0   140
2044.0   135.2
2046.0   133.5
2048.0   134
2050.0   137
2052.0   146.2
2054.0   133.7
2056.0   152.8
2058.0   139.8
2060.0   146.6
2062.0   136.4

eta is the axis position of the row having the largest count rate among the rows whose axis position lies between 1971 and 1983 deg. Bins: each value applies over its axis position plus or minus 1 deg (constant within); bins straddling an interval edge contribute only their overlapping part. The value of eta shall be 1972.0 deg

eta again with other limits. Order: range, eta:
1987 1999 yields 1988.0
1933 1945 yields 1944.0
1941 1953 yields 1944.0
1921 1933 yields 1926.0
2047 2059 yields 2056.0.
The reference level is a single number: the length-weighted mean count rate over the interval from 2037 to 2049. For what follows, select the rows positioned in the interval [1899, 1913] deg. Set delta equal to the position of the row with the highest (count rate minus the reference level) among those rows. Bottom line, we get 1910.0 deg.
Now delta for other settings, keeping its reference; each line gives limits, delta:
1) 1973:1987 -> 1974.0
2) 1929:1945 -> 1944.0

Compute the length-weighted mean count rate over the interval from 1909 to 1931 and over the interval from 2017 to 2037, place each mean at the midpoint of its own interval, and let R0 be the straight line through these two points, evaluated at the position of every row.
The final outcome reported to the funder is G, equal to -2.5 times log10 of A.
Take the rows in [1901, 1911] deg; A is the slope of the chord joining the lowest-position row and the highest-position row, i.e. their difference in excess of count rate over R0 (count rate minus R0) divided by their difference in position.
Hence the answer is -0.05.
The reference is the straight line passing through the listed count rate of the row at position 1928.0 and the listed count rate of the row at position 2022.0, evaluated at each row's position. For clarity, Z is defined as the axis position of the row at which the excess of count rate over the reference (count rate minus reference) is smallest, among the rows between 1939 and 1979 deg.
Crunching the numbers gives 1952.0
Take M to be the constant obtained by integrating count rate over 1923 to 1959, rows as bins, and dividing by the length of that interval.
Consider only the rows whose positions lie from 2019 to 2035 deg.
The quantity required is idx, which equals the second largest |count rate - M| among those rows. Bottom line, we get 12.0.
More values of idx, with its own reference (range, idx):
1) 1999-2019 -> 9.8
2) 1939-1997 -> 28.4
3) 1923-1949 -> 10.4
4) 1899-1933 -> 13.1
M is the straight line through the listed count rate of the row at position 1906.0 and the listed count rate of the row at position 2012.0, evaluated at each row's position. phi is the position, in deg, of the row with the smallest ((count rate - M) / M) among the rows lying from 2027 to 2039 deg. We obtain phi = 2028.0 deg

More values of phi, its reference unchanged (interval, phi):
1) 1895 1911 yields 1896.0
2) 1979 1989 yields 1984.0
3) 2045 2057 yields 2054.0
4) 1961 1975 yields 1964.0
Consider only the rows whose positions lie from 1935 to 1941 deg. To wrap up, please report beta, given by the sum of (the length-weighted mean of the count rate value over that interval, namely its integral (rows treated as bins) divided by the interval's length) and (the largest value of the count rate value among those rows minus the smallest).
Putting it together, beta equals 153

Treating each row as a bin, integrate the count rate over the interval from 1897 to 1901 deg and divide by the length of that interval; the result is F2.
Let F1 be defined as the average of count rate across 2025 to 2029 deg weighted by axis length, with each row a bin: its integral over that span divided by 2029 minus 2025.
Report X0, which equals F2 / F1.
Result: 1.04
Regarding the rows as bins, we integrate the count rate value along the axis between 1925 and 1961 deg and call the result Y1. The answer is 5502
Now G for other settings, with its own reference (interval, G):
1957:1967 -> -1.01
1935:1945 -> -0.53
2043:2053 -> -0.36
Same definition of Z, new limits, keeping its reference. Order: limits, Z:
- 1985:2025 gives 2022.0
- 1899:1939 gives 1922.0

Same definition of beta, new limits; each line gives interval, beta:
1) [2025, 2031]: 143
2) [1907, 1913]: 160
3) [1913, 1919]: 154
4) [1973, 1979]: 176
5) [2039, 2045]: 144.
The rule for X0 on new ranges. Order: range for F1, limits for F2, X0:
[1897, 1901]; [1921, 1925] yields 0.98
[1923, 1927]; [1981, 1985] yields 0.98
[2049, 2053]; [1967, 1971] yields 1.25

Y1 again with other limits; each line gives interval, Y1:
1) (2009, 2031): 3259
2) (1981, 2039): 8850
